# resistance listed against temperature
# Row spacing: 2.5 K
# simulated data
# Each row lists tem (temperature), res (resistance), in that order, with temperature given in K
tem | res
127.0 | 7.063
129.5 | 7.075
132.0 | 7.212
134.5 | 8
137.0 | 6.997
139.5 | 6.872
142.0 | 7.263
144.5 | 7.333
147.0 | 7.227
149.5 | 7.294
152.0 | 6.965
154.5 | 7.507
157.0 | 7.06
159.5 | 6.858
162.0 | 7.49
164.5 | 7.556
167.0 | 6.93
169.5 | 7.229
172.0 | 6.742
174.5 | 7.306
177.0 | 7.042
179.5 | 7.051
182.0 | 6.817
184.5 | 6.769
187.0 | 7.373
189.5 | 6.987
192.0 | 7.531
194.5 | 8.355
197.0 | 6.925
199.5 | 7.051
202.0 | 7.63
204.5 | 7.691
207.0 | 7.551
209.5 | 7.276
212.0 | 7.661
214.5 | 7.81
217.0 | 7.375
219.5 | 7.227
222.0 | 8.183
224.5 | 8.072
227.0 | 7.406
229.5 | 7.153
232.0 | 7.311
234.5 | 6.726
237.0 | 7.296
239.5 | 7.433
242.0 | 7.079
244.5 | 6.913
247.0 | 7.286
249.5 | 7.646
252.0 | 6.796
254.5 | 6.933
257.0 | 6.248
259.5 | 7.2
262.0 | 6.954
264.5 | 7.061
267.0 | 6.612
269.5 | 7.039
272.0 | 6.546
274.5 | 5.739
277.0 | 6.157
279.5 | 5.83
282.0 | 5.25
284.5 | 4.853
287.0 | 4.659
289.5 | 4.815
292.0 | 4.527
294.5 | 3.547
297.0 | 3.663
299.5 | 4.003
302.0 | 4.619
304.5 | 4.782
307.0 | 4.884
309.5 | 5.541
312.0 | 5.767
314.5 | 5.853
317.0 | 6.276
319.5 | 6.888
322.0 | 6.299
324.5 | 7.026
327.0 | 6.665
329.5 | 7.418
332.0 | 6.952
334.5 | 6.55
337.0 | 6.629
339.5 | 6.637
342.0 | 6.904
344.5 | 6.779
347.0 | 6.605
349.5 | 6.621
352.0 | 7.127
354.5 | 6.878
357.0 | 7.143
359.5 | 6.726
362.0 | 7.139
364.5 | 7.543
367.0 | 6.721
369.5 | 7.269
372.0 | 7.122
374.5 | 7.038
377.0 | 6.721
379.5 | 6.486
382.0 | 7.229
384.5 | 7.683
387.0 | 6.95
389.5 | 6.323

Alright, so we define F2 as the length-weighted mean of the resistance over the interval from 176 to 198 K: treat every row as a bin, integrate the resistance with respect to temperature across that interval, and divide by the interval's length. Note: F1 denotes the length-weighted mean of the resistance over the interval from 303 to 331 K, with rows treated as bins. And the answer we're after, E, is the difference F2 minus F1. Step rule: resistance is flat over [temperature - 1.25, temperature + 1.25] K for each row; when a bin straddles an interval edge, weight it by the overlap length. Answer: 1.1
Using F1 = 6.12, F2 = 7.21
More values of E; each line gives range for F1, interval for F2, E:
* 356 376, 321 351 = -0.3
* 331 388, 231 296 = -0.6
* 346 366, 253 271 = -0.1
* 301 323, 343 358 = 1.2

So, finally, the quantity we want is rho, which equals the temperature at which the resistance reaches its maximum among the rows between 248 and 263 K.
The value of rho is 249.5 K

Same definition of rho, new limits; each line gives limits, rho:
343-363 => 357.0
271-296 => 272.0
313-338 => 329.5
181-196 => 194.5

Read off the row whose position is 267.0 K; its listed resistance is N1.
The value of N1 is 6.612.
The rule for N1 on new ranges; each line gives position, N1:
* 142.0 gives 7.263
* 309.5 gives 5.541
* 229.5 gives 7.153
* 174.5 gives 7.306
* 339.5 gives 6.637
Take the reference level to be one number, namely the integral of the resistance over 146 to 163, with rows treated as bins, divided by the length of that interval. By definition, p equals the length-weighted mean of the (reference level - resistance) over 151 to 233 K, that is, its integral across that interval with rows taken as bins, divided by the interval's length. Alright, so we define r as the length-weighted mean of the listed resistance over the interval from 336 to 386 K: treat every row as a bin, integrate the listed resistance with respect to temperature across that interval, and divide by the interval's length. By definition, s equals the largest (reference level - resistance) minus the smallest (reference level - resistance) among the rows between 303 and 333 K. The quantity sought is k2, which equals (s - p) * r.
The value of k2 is 19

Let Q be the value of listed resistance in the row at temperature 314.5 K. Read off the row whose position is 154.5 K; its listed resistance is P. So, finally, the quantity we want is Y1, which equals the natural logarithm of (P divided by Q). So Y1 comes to 0.25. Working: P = 7.507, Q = 5.853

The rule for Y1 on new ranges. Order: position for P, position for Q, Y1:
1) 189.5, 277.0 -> 0.13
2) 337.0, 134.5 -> -0.19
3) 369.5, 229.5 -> 0.02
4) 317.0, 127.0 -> -0.12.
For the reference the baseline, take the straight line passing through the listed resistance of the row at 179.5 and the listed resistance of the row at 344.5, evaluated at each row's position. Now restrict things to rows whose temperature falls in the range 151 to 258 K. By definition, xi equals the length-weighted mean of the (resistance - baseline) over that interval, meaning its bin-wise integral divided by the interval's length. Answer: 0.3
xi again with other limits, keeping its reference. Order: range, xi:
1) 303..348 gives -0.5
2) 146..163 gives 0.1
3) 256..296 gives -1.1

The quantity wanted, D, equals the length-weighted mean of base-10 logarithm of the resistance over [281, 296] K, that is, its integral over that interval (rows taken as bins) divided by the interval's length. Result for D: 0.658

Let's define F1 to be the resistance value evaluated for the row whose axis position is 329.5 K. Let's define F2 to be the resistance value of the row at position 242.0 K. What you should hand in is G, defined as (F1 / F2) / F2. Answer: 0.148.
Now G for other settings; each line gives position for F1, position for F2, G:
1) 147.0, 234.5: 0.160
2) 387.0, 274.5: 0.211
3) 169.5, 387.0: 0.150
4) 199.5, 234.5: 0.156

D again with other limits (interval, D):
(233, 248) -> 0.852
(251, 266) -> 0.836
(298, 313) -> 0.687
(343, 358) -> 0.836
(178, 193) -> 0.850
